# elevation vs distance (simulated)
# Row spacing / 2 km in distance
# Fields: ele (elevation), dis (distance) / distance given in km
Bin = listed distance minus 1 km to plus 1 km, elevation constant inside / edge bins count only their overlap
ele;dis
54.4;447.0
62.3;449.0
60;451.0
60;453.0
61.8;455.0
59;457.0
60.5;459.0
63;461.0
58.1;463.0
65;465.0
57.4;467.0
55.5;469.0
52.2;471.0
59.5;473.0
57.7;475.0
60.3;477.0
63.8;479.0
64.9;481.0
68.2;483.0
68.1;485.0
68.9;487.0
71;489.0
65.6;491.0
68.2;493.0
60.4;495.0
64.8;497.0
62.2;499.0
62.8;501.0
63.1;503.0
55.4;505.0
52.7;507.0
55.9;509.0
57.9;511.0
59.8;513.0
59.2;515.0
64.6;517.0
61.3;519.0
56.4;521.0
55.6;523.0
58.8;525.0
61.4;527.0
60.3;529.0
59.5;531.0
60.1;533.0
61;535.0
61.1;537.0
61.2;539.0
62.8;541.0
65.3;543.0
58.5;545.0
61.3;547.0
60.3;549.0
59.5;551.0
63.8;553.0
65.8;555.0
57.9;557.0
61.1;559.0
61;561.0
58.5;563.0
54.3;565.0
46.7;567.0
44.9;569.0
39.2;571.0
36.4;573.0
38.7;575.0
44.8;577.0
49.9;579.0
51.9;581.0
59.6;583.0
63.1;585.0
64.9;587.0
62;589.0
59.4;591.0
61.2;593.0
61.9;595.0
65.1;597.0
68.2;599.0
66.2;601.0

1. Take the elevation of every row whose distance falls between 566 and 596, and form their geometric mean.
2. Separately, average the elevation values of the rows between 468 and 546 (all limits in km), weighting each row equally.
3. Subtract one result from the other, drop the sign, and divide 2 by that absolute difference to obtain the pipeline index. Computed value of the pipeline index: 0.20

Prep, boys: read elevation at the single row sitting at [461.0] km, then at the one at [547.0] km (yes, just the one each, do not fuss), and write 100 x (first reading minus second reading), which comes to 170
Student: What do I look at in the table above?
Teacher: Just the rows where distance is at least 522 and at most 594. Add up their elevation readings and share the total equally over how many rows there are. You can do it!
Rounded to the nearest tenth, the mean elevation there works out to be 57.0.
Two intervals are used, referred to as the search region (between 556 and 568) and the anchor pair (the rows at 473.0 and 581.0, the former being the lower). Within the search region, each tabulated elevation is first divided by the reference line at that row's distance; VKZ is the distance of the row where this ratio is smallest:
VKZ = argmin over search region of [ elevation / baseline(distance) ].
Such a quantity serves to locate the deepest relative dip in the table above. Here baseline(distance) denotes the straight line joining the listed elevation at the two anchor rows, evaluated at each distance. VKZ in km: 567.0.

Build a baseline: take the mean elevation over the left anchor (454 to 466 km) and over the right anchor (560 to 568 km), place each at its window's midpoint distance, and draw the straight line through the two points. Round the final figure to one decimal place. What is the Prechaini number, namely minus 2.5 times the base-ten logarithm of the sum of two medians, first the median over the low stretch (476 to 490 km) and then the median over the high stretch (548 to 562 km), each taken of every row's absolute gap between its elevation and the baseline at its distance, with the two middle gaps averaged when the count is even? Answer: -2.9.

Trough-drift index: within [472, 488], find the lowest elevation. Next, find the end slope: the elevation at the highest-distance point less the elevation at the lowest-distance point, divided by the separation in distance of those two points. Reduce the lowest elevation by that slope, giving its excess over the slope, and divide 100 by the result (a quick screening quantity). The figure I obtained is 1.75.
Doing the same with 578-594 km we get 2.04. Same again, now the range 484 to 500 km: 1.64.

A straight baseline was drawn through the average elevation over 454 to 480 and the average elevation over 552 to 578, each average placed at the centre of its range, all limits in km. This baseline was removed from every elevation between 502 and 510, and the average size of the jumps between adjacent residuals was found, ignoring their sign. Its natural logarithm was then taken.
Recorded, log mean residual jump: 1.5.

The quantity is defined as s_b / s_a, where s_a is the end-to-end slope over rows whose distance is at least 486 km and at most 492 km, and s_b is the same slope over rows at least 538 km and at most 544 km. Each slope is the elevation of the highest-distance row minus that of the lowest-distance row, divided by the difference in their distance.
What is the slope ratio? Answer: -1.2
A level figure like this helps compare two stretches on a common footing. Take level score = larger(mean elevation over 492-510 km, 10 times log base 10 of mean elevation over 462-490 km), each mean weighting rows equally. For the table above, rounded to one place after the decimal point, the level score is 60.6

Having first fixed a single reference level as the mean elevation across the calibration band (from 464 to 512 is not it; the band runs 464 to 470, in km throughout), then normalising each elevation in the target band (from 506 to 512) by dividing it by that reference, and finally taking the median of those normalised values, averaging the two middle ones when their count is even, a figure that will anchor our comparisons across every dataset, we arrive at 0.94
